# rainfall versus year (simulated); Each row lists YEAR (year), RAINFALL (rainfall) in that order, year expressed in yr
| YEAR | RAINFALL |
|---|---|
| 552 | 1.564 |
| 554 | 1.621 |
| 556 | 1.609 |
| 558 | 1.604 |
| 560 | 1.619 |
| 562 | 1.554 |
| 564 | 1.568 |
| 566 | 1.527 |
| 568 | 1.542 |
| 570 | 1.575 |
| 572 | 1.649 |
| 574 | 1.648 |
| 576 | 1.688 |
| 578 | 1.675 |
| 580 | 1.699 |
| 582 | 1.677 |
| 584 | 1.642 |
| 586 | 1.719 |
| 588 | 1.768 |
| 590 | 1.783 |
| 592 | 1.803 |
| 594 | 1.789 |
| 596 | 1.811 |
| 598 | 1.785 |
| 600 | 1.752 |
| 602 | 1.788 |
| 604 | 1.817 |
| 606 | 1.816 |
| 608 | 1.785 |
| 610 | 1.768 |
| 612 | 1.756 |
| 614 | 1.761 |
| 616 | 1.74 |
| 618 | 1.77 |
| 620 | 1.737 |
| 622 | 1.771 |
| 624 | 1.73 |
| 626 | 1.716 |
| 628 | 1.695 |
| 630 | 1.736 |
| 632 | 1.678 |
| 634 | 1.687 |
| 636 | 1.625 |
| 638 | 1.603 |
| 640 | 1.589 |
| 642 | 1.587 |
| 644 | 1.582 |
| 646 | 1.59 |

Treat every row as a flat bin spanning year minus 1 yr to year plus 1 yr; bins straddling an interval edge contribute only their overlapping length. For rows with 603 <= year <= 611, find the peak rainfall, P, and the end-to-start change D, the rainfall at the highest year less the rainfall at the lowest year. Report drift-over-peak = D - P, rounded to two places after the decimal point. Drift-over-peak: -1.87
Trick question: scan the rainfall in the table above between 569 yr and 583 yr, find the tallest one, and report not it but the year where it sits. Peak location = 580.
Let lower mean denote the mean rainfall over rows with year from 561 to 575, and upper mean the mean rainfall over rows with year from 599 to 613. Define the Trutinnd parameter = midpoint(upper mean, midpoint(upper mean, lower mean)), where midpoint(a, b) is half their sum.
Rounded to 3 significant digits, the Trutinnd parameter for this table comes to 1.73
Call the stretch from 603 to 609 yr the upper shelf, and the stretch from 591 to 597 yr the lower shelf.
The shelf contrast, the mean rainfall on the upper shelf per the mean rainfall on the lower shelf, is 1.00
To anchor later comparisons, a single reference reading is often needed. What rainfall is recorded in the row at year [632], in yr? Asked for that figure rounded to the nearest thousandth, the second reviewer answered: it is 1.678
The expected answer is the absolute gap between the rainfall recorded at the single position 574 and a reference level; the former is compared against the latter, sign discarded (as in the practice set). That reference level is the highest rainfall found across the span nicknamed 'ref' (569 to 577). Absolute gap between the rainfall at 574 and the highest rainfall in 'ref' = 0.040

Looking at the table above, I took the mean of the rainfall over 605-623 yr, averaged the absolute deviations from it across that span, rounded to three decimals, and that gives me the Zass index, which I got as 0.017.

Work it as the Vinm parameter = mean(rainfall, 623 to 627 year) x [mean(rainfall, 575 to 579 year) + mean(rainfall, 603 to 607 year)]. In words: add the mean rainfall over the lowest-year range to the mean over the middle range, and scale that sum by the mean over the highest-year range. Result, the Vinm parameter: 6.0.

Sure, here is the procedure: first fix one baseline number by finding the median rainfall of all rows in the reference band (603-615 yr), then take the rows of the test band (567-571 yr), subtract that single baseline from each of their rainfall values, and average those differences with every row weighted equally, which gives -0.22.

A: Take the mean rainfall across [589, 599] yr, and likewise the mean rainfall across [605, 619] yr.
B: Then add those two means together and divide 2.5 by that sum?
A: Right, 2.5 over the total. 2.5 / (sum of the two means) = 0.701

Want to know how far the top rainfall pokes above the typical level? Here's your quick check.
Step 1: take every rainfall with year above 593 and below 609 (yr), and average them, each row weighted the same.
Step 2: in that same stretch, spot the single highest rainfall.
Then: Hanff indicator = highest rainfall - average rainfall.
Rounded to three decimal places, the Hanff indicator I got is 0.024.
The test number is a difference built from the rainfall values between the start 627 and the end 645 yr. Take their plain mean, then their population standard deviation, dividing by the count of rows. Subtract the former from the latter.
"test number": -1.59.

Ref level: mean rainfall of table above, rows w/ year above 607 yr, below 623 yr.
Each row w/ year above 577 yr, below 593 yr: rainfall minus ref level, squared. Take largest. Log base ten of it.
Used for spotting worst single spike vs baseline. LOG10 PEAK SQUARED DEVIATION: -1.8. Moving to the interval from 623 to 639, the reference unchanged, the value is -1.6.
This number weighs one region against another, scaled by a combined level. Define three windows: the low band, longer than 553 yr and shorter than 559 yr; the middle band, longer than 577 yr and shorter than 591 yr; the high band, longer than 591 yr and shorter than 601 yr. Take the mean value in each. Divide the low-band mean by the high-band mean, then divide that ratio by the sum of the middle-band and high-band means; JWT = 0.26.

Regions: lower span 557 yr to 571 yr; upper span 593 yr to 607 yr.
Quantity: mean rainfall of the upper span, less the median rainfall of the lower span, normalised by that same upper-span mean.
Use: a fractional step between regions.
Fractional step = 0.13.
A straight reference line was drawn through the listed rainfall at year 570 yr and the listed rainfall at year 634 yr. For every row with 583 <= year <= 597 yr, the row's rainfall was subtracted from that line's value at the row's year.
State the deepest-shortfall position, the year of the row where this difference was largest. 584 yr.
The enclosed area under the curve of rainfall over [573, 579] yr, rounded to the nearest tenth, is 10.0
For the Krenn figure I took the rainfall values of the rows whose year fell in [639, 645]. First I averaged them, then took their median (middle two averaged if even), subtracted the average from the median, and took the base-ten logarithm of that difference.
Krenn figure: -3.0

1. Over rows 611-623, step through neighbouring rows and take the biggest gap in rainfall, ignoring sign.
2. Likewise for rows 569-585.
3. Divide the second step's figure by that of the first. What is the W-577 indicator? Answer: 2.2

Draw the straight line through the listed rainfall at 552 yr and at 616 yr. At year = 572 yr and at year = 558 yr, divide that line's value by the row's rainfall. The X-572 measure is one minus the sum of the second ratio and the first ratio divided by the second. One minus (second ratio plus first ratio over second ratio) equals -0.98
